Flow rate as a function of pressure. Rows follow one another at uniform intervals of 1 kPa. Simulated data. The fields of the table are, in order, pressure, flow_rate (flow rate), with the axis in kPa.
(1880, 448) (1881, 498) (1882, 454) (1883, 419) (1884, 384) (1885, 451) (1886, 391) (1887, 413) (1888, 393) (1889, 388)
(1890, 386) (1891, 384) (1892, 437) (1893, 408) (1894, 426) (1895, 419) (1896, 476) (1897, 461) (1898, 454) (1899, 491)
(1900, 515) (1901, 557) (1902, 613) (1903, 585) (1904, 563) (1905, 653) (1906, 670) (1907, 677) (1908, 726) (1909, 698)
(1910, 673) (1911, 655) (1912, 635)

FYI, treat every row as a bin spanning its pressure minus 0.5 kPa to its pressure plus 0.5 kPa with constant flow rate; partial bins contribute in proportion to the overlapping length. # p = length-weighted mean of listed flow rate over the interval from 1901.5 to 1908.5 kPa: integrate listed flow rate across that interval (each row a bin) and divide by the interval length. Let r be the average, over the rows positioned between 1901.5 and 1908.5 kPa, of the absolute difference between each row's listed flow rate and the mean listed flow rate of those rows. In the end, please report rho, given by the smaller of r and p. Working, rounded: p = 641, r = 46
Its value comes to 46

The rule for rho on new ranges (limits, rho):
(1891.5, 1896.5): 19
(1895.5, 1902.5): 45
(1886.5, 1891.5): 8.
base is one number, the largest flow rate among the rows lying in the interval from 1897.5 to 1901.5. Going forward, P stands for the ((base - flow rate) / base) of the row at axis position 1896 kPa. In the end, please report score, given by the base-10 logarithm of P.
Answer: -0.84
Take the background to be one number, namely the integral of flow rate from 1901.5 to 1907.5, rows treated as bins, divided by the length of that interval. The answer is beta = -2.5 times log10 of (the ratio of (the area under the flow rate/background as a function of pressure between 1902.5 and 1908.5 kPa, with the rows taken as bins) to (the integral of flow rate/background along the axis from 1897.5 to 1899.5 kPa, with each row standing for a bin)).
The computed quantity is -1.5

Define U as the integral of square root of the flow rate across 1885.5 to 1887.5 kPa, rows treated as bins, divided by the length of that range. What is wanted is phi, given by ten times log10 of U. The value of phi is 13.0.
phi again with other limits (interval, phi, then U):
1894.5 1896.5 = 13.3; 21.1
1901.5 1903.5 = 13.9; 24.5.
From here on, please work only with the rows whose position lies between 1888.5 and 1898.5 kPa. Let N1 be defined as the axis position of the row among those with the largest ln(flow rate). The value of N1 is 1896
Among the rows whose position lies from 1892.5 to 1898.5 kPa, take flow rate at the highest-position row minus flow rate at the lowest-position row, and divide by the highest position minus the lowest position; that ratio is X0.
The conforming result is 9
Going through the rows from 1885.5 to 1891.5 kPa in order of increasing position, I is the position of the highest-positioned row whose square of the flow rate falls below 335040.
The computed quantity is 1891 kPa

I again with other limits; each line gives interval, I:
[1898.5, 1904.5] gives 1904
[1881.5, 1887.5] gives 1887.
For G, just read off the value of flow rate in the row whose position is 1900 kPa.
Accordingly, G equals 515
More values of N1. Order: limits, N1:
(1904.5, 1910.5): 1908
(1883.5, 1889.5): 1885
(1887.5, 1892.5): 1892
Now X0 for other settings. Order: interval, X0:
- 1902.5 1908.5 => 28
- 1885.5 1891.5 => -1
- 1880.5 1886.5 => -21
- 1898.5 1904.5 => 14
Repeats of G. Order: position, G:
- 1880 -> 448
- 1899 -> 491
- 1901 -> 557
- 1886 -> 391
